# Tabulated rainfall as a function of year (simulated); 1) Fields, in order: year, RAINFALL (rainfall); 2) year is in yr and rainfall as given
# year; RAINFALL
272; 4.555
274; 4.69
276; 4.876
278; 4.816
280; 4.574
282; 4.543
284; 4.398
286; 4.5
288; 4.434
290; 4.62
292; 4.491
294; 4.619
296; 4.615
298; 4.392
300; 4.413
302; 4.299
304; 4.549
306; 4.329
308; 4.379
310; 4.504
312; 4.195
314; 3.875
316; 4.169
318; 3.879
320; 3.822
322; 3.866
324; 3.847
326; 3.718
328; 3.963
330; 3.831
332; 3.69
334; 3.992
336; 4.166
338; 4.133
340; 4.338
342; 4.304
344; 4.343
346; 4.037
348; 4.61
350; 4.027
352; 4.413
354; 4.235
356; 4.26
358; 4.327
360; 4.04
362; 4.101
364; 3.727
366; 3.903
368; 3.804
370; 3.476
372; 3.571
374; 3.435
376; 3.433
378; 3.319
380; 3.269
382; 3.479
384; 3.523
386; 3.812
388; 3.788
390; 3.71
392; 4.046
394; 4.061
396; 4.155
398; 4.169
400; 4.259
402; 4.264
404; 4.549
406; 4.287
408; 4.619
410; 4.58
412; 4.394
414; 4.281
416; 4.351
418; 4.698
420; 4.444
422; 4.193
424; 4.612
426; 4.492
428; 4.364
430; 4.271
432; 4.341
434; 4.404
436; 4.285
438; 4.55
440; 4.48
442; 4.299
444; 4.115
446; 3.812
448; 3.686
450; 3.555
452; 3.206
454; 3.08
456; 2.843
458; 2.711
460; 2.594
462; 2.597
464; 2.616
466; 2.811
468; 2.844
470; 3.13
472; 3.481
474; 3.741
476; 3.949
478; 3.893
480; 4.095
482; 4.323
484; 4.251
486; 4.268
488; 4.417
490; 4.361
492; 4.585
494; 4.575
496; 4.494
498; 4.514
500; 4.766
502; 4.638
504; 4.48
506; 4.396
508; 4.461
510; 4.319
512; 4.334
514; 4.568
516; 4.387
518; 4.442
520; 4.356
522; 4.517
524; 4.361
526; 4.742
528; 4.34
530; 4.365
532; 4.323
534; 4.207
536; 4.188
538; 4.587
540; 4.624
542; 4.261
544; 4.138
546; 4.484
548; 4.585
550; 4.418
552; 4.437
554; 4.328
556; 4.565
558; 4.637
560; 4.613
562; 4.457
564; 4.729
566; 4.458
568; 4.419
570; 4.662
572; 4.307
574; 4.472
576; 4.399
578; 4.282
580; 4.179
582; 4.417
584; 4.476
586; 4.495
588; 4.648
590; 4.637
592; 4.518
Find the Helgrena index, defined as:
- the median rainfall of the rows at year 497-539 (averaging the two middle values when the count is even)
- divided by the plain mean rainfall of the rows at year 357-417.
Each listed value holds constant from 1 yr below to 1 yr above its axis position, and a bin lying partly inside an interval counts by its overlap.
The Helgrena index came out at 1.11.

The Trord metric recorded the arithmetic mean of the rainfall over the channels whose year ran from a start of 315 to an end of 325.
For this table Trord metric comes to 3.9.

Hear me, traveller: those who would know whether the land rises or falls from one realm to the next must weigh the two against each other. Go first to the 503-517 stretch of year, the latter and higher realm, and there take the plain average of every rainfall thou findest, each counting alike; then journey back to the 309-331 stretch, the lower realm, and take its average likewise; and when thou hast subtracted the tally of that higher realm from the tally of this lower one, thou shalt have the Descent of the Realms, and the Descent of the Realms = -0.5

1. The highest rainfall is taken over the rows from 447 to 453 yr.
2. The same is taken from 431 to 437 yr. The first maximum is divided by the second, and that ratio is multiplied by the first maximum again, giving 3.1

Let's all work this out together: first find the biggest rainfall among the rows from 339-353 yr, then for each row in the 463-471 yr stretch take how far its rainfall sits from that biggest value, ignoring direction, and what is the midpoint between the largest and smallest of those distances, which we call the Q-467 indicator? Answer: 1.7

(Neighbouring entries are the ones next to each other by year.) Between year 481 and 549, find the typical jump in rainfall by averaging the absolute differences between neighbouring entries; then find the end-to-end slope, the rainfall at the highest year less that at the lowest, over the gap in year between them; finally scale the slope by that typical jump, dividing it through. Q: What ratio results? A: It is 0.03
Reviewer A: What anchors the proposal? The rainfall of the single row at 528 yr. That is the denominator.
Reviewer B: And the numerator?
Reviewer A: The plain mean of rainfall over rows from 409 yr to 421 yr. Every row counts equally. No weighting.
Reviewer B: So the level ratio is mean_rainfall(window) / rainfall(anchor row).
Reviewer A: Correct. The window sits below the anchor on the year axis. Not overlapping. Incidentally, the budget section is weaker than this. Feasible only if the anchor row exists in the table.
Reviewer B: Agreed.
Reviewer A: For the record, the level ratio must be 1.03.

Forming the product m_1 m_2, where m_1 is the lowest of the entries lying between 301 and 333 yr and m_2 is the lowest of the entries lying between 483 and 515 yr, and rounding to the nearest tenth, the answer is 15.7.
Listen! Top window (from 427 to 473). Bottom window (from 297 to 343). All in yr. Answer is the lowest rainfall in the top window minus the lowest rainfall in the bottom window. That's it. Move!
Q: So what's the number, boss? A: -1.1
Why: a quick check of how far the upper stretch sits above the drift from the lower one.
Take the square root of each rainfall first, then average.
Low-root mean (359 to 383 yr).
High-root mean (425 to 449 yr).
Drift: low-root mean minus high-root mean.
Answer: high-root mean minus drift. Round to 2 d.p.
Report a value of 2.22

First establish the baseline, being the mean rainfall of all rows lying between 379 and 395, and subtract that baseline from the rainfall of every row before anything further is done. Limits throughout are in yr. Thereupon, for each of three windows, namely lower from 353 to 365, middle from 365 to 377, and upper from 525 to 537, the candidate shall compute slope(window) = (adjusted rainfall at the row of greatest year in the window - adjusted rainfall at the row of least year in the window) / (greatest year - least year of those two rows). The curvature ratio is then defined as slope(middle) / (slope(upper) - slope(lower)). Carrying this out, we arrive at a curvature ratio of 10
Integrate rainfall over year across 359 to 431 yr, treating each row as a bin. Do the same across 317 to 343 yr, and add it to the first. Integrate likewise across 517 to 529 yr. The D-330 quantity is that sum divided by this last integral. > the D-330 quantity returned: 7.4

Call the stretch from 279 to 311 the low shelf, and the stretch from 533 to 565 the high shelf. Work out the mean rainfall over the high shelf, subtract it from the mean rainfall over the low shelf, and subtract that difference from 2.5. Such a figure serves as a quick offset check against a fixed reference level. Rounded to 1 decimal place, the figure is 2.5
